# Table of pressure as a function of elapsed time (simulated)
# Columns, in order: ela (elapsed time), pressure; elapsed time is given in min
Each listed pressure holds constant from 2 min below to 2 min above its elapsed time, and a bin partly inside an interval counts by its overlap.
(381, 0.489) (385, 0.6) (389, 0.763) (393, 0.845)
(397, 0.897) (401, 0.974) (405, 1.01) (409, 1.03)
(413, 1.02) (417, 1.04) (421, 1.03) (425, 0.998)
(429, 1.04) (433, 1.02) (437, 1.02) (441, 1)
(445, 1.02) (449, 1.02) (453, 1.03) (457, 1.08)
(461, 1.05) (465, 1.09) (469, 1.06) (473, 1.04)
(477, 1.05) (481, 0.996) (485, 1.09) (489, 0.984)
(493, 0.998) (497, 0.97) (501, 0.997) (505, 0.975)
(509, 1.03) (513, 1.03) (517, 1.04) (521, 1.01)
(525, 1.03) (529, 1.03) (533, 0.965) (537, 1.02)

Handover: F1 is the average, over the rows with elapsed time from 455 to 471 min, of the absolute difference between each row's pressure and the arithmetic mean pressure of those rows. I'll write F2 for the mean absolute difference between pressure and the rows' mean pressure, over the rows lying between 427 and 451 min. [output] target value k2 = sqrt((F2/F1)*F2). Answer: 0.05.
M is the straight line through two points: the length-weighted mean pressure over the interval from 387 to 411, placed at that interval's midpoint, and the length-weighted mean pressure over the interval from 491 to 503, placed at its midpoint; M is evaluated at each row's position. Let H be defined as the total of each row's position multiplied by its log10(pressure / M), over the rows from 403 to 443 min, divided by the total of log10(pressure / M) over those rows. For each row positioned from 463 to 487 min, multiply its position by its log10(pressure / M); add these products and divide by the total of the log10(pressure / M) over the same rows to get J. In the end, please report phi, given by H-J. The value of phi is -52.4 min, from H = 421.4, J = 473.8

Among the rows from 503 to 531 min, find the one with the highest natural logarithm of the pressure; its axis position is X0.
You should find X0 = 517 min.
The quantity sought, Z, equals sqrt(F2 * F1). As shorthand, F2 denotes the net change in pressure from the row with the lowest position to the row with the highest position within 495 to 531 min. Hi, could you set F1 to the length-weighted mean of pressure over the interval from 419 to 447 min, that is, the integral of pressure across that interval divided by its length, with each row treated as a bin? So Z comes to 0.25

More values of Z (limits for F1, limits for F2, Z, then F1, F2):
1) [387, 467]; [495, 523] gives 0.20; 1.00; 0.04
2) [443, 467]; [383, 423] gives 0.67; 1.05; 0.43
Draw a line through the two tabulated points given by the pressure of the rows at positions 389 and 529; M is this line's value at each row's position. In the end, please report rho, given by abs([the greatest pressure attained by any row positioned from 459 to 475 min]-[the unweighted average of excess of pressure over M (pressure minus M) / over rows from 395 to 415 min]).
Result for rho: 0.90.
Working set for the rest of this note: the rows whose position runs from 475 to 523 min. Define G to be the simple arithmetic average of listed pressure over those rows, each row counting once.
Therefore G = 1.01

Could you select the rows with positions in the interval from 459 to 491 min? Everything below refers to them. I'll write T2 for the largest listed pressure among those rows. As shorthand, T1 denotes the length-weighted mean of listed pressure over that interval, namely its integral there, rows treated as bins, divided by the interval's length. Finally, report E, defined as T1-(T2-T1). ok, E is 1.00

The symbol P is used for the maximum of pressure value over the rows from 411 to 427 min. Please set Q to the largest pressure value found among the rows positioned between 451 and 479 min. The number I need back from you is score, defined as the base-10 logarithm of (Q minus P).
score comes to -1.3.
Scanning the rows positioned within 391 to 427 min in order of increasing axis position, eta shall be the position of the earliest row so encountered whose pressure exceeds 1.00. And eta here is 405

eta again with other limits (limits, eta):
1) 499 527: 509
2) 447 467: 449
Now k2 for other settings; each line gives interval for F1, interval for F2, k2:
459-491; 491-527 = 0.13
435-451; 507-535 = 0.21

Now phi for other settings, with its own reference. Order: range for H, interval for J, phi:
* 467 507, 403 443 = 53.8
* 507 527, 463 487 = 41.7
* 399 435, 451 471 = -44.1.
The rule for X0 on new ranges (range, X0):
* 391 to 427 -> 417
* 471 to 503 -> 485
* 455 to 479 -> 465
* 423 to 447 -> 429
